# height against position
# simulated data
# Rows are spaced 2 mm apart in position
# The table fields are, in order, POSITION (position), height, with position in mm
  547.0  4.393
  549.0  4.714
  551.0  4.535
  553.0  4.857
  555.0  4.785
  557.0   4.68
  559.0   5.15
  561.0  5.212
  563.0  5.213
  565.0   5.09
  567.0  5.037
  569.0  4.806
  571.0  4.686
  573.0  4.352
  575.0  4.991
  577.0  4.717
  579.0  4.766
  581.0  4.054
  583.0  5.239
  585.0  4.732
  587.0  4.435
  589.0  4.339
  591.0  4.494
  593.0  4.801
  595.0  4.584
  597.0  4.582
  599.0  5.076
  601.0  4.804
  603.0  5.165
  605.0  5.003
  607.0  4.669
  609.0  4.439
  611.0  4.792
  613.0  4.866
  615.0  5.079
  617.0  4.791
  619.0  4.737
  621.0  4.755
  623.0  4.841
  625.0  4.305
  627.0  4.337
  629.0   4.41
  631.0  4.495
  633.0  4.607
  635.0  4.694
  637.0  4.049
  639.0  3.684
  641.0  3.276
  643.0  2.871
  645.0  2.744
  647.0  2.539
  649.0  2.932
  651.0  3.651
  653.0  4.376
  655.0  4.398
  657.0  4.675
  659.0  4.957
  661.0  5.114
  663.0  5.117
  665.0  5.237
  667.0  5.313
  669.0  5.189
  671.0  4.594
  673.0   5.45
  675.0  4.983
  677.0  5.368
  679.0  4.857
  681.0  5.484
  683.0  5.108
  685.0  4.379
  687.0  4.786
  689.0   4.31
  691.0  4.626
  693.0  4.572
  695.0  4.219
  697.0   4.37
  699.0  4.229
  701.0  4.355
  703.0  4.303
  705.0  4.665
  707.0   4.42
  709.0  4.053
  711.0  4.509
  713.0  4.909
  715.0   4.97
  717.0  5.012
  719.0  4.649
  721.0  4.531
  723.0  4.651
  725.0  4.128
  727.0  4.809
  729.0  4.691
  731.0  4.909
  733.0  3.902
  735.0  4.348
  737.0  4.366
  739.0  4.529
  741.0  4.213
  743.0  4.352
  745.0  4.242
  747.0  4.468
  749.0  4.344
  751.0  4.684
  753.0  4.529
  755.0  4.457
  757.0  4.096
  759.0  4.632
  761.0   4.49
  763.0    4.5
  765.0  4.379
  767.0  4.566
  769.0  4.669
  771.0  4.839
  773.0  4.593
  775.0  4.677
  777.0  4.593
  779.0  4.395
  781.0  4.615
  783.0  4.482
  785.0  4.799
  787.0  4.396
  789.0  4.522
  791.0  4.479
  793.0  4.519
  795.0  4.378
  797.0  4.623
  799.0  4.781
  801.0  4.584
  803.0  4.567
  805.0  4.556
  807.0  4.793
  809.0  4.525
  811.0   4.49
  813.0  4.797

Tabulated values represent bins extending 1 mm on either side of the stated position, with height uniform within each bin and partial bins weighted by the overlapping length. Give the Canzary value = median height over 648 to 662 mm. 4.40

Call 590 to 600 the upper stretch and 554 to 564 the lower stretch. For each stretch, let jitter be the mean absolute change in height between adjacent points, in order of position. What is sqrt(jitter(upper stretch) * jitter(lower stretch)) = 0.202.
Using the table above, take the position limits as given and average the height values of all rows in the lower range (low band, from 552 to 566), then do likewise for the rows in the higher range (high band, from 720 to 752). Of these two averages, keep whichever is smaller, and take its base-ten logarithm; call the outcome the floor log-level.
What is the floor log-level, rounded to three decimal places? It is 0.648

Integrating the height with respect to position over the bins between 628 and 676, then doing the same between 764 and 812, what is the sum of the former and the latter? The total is 426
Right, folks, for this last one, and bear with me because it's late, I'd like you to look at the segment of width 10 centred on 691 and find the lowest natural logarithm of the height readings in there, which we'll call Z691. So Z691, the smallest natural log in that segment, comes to 1.440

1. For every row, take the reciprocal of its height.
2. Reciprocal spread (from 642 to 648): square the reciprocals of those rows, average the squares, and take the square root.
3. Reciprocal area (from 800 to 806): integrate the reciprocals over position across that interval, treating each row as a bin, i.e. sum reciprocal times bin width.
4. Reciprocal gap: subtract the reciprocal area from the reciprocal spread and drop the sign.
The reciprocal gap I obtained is 0.94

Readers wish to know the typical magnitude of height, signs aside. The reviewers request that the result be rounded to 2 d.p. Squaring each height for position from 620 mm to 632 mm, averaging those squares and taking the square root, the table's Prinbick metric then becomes 4.53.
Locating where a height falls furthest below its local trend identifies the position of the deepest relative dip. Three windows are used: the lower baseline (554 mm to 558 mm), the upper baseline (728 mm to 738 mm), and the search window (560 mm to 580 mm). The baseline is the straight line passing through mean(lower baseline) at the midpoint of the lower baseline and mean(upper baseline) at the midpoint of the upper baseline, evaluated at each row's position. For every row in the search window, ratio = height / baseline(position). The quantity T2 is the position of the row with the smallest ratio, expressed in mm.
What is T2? 573.0 mm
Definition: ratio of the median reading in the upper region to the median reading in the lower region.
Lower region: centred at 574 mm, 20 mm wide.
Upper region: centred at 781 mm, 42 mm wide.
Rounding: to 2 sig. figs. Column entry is 0.95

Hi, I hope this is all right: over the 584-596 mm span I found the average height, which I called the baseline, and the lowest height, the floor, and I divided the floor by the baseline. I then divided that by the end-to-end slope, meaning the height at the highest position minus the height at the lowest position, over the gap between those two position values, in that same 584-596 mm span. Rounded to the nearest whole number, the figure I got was -64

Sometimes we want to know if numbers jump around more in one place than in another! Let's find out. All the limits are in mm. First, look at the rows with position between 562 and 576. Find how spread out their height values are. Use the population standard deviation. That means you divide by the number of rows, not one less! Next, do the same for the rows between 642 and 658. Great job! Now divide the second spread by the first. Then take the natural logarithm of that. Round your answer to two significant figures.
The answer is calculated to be 1.1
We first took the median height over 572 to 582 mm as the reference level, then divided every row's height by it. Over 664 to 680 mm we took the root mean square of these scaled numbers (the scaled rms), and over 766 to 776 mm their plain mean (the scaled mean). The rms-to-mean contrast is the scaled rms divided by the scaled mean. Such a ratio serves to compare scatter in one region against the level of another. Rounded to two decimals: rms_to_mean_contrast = 1.10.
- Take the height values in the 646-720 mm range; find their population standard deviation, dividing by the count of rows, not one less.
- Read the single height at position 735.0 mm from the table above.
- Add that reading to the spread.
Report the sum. 4.96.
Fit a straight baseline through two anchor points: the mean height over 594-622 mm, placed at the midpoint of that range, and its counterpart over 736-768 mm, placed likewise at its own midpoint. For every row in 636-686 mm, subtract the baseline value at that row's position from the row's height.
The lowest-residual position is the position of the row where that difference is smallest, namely 647.0 mm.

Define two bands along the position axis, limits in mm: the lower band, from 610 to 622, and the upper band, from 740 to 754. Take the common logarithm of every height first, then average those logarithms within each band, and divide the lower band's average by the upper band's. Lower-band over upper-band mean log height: 1.06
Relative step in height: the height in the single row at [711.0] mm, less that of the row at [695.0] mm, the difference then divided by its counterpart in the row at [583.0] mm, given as 0.06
